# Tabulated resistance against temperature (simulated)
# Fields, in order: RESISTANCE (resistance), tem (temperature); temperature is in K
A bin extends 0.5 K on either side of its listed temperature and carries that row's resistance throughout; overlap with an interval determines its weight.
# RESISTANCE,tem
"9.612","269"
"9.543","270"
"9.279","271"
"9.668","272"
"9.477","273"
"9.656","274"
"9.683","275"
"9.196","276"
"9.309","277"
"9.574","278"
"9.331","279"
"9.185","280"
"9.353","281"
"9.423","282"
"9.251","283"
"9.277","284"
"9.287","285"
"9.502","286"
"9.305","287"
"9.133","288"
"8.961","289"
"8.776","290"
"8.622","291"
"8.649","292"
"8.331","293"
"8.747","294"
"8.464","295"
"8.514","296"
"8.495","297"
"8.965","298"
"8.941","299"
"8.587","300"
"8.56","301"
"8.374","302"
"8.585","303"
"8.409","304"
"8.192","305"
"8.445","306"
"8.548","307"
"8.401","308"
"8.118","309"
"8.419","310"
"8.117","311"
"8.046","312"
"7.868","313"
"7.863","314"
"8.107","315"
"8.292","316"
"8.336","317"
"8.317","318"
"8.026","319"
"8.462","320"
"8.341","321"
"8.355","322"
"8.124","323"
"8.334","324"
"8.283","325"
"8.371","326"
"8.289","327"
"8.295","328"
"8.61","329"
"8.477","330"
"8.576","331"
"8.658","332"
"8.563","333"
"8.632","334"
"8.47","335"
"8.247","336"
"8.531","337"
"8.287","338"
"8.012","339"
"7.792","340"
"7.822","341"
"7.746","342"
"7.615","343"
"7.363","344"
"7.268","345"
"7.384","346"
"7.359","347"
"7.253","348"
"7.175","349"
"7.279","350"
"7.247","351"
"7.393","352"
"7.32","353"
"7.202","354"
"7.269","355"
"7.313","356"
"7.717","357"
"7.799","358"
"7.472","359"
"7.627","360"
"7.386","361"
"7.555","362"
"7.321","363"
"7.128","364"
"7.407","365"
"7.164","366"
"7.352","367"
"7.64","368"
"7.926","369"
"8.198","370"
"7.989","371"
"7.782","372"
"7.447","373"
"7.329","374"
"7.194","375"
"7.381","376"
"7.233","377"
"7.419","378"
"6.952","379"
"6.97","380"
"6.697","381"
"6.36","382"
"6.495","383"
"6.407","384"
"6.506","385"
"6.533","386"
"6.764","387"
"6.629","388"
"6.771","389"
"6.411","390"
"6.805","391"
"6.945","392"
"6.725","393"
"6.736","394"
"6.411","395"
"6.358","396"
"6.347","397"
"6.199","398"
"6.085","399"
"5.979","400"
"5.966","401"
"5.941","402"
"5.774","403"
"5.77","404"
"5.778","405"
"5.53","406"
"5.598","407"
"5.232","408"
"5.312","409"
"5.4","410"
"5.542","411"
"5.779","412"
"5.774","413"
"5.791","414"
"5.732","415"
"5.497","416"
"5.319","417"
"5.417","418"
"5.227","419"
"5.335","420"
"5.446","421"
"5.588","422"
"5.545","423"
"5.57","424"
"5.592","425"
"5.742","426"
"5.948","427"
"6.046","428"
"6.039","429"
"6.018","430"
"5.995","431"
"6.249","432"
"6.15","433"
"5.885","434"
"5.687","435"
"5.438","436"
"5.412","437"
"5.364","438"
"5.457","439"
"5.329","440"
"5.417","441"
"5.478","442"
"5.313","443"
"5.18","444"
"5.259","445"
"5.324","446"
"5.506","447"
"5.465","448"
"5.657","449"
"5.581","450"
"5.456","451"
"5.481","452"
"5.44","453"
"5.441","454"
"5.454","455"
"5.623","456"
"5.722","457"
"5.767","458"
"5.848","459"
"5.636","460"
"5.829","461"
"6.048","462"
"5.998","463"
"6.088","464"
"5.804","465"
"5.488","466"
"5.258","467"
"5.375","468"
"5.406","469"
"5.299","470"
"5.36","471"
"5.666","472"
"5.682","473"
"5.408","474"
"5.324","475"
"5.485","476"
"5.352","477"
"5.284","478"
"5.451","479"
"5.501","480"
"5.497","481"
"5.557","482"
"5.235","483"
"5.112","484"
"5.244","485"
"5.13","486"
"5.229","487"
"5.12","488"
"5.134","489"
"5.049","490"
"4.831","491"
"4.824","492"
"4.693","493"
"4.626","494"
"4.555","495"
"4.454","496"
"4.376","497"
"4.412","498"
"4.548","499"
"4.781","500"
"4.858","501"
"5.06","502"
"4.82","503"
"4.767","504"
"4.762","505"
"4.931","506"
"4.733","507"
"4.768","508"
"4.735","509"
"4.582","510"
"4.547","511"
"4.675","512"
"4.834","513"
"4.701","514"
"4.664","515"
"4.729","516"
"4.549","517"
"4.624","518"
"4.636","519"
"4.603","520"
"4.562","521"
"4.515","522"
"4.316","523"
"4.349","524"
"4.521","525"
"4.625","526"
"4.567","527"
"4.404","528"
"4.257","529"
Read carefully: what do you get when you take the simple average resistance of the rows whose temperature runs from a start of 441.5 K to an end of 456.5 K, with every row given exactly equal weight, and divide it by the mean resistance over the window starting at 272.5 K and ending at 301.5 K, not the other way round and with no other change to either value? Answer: 0.60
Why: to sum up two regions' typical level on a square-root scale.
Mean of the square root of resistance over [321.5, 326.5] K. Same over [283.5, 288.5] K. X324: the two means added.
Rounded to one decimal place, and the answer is 5.9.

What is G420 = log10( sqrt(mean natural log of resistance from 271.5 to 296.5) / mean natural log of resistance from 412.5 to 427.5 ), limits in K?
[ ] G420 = -0.062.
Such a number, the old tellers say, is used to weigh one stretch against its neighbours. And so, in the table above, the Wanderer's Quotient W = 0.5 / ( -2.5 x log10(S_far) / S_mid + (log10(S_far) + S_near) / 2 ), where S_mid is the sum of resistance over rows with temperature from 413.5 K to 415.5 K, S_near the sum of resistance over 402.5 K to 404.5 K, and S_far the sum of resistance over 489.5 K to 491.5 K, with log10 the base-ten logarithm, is 0.083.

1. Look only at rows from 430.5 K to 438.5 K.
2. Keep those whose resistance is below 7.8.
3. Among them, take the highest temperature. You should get 438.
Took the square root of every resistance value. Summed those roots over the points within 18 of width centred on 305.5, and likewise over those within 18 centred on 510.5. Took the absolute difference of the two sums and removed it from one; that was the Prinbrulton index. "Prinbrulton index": -12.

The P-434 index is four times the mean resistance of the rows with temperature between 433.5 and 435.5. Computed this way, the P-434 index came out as 23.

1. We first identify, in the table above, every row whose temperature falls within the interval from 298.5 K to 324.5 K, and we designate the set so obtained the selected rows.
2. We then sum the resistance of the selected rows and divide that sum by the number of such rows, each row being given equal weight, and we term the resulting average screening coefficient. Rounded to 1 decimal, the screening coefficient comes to 8.3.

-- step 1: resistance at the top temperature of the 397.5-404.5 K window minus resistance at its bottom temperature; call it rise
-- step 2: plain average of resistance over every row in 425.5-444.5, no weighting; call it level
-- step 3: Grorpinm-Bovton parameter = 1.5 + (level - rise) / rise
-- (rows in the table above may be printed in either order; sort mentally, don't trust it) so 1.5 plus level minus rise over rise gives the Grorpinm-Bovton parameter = -13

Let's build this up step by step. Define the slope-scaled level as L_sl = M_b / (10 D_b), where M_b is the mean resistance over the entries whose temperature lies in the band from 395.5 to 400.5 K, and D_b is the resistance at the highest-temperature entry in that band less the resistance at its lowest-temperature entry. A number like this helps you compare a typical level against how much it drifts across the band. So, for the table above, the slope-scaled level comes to -1.6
